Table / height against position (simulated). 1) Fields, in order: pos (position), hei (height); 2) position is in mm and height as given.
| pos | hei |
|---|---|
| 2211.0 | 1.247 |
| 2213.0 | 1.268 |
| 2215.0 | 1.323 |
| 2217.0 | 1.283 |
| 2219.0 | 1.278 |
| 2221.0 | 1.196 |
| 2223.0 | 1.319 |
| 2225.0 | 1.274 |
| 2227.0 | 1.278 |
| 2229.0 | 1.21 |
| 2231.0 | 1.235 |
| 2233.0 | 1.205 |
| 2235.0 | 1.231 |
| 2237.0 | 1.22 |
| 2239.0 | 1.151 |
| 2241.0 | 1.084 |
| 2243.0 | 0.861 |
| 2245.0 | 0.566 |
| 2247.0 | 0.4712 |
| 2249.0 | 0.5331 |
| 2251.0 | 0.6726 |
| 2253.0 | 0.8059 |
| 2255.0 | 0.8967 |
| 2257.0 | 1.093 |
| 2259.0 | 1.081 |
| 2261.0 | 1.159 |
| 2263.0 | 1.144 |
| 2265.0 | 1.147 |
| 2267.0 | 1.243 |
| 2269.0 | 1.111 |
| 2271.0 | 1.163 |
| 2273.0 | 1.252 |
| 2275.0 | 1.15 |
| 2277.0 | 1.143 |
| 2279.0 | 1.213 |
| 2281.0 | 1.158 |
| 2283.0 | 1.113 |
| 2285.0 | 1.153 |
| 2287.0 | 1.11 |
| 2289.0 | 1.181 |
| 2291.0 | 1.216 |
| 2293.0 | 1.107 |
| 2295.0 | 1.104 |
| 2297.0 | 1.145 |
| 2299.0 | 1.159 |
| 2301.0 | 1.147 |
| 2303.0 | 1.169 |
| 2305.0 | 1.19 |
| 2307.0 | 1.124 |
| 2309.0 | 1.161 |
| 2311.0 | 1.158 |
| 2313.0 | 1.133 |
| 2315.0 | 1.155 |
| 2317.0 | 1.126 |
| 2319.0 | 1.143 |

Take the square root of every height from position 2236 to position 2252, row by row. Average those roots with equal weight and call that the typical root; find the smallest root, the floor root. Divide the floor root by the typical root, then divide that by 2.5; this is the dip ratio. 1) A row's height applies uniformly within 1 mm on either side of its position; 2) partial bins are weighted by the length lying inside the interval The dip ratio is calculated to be 0.31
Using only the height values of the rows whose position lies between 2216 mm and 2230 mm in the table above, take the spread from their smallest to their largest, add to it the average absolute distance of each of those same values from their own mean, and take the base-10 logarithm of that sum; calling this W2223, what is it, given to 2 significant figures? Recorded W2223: -0.80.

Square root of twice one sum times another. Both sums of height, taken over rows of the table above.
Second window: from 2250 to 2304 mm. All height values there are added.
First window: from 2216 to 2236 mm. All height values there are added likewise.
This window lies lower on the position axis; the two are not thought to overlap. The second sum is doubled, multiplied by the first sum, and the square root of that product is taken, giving 27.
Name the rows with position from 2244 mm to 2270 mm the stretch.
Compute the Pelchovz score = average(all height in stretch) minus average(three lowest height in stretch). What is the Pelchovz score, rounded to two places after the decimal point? 0.39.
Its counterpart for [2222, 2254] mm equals 0.48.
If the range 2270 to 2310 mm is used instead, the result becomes 0.05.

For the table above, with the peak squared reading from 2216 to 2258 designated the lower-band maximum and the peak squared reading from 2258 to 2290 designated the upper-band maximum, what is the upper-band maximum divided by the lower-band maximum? 0.90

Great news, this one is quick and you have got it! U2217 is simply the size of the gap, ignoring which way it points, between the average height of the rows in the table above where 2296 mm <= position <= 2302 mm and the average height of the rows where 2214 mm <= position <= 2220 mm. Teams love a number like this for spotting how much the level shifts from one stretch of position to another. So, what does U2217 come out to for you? 0.14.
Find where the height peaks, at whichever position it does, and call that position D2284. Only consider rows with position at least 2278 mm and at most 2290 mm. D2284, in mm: 2279.0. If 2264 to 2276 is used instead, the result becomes 2273.0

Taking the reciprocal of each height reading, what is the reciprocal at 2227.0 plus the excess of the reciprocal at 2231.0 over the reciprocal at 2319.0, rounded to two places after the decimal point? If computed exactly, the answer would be 0.72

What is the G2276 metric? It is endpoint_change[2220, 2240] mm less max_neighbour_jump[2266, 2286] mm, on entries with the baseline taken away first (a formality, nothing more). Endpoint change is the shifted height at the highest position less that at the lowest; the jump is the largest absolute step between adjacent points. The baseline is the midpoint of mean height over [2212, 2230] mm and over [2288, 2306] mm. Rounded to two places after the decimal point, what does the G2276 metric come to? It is -0.18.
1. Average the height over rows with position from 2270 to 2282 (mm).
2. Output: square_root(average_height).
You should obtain 1.09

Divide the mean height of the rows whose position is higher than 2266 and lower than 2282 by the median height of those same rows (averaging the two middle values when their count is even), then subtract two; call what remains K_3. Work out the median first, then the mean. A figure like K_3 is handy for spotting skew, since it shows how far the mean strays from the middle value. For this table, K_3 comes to -0.98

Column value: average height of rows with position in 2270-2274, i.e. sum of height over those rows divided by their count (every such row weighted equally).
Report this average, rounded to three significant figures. 1.21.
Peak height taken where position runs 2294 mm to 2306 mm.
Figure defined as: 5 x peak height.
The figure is 5.95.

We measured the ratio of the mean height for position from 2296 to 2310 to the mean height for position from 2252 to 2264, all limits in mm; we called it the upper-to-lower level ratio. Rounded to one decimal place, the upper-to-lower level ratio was 1.1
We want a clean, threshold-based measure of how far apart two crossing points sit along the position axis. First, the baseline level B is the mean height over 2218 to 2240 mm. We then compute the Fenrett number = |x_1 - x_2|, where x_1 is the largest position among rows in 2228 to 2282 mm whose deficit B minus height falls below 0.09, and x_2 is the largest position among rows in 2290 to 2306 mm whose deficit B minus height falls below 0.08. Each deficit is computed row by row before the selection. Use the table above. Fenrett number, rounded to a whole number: 24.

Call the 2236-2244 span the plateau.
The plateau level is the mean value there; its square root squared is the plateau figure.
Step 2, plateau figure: 1.08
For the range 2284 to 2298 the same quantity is 1.15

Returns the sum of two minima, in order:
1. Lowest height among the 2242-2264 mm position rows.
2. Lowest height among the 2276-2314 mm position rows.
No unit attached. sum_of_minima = 1.58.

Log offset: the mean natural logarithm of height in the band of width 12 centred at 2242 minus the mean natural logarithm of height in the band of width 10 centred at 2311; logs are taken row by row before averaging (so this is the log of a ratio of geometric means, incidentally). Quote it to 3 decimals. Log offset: -0.312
